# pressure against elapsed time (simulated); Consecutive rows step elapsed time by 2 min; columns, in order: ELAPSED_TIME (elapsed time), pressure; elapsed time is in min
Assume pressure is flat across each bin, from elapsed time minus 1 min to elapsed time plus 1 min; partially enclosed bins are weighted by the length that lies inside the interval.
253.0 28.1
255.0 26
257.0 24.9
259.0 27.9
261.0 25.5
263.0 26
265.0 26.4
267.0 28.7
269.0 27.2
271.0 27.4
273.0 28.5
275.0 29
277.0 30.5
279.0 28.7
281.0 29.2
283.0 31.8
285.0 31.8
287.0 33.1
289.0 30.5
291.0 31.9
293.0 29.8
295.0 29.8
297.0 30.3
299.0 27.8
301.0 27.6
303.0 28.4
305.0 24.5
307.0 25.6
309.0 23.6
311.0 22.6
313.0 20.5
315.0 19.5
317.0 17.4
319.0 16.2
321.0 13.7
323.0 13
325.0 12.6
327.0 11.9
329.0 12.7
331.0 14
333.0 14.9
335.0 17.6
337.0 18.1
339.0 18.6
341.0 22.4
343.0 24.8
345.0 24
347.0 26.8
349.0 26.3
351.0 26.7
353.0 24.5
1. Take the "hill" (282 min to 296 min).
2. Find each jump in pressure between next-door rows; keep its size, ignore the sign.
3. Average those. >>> 1.2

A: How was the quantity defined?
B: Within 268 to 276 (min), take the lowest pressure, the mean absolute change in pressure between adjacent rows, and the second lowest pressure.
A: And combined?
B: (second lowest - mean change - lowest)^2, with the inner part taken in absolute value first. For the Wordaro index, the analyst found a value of 0.16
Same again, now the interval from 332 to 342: 0.68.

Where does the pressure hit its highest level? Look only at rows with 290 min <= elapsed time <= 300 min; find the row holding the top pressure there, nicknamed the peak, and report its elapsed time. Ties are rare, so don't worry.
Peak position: 291.0 min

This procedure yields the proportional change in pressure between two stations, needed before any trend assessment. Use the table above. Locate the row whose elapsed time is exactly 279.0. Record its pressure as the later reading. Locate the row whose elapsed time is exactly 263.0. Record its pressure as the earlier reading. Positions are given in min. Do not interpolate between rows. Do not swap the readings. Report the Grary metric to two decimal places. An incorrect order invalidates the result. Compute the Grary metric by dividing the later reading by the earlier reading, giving 1.10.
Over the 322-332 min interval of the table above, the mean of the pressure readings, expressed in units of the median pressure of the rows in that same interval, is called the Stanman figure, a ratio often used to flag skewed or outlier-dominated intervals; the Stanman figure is 1.01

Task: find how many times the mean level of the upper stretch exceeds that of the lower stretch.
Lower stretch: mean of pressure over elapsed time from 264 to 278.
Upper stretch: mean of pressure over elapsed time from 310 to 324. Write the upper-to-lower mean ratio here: 0.62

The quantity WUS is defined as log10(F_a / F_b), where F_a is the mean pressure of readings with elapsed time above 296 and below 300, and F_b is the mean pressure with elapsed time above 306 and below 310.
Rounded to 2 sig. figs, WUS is 0.072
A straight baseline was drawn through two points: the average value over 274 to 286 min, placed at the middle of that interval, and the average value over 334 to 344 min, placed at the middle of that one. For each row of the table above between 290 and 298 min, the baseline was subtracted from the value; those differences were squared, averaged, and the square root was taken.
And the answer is 2.7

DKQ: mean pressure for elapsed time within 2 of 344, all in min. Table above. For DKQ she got 24.4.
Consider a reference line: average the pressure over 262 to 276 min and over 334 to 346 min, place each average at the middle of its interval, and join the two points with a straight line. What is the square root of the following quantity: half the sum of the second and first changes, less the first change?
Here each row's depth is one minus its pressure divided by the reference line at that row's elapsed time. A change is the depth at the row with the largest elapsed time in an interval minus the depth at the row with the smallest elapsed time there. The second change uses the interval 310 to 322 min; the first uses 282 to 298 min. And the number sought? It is 0.42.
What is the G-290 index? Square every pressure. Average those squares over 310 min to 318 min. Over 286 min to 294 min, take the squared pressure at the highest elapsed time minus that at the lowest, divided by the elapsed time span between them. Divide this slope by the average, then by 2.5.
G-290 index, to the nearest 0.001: -0.034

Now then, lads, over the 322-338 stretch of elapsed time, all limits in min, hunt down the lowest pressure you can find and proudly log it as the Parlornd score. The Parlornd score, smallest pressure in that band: 11.9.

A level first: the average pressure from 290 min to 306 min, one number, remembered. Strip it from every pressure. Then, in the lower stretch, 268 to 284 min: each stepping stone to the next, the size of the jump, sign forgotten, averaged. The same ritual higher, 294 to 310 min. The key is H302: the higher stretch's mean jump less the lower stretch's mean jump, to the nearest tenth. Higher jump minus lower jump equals 0.4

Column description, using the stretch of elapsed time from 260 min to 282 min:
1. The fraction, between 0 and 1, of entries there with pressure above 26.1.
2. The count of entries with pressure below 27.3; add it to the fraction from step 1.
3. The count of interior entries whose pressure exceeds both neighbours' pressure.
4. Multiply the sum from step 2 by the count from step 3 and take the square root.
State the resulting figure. 3.10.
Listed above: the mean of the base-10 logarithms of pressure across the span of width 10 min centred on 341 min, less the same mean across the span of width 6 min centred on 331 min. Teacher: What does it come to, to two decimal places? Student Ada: 0.19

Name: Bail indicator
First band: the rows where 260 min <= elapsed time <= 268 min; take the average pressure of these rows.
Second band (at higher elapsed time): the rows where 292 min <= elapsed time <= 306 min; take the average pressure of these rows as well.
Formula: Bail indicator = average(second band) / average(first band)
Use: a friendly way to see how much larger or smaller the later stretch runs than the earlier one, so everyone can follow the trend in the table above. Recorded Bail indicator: 1.1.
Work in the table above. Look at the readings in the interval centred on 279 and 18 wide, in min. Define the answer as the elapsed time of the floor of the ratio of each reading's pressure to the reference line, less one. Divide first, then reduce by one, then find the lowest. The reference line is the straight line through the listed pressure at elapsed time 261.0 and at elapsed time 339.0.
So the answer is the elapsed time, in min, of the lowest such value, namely 271.0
